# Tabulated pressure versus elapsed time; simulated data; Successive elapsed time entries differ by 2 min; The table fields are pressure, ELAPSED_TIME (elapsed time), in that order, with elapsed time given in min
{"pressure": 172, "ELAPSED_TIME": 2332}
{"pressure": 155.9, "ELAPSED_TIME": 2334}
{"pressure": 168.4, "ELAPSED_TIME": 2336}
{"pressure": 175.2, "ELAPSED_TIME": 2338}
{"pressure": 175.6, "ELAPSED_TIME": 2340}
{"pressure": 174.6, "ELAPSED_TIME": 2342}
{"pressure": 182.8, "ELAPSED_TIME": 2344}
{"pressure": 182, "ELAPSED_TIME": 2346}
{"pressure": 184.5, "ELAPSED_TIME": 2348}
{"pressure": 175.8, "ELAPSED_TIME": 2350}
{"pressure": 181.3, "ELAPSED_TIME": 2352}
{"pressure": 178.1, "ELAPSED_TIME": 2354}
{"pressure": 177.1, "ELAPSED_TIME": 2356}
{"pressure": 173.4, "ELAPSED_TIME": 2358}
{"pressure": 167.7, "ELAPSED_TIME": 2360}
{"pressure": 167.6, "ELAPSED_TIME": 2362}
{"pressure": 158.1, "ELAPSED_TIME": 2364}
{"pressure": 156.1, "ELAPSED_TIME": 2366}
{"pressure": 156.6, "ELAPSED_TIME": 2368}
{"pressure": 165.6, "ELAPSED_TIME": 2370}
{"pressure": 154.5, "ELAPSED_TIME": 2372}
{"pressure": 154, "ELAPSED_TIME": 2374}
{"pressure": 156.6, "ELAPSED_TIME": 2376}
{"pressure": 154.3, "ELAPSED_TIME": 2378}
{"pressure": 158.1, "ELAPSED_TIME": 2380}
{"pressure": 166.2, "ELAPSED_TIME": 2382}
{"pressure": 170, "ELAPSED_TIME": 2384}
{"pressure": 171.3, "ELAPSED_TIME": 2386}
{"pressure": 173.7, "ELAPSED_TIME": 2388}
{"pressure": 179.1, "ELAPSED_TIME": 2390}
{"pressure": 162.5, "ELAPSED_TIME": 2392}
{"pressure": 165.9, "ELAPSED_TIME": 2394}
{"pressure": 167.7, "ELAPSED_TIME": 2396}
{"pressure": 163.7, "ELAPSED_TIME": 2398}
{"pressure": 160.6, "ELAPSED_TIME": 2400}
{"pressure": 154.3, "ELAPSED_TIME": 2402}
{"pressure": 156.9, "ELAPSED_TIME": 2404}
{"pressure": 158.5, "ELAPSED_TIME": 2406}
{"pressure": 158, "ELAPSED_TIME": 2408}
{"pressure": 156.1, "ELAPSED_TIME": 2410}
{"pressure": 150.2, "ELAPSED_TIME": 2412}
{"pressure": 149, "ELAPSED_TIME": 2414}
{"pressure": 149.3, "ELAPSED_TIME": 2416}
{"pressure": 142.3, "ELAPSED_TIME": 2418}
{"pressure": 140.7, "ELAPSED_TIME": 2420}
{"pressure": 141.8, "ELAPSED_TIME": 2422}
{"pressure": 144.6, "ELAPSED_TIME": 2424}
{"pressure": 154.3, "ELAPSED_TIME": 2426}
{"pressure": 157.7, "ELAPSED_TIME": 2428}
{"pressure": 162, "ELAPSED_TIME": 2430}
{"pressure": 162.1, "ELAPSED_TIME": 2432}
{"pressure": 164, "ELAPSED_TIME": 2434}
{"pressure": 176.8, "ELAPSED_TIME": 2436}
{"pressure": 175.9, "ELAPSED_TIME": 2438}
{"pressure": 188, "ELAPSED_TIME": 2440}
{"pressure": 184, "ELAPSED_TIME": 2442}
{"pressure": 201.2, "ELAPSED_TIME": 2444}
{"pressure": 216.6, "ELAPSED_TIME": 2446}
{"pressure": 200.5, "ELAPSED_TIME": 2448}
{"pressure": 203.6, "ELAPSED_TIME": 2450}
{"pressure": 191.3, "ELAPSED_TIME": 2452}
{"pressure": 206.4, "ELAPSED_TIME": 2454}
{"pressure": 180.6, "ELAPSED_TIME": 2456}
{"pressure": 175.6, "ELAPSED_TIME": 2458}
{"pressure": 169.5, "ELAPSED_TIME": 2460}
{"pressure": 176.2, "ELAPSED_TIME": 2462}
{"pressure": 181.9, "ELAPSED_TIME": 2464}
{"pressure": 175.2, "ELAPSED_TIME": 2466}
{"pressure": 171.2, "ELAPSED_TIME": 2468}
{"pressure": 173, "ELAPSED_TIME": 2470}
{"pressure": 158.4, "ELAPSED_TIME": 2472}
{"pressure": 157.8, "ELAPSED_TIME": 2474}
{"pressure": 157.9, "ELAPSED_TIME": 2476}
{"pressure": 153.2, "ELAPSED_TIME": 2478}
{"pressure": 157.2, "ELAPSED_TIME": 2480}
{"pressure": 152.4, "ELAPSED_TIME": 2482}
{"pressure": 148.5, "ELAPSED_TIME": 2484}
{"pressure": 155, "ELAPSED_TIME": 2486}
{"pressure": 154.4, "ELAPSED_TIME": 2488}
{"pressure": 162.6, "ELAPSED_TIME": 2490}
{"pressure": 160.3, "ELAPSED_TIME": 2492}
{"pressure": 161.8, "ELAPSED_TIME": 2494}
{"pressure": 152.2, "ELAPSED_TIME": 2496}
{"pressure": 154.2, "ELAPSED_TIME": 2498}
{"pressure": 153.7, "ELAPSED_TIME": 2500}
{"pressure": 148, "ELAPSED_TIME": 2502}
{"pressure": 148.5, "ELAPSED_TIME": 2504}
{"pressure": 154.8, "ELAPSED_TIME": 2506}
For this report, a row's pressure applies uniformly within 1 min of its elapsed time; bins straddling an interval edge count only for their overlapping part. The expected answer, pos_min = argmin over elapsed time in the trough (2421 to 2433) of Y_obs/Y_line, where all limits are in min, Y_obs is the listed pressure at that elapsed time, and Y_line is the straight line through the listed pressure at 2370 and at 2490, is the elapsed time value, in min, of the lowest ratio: 2422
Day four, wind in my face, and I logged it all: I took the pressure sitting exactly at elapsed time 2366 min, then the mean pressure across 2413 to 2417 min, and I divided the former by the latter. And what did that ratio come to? 1.05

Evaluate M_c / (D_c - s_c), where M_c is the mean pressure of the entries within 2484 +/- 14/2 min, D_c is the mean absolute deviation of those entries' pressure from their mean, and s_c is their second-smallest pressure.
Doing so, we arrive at -1.04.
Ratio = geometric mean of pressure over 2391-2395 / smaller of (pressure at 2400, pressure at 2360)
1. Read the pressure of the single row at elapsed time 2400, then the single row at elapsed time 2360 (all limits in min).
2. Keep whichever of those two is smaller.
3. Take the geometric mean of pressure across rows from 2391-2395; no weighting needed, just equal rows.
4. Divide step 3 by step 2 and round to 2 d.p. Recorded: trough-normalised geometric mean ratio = 1.02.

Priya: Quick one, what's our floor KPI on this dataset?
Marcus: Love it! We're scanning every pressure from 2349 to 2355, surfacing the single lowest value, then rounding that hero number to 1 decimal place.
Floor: 175.8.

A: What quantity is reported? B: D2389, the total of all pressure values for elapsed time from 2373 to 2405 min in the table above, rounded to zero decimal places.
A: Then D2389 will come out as 2615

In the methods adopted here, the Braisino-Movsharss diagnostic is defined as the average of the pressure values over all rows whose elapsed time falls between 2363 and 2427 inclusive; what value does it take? 158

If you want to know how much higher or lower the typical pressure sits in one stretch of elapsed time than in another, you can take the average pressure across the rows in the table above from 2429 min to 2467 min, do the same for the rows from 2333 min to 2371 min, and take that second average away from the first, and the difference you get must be 12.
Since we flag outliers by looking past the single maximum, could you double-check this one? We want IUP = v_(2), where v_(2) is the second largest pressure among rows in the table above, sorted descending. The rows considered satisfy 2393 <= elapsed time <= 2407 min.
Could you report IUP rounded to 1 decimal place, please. 165.9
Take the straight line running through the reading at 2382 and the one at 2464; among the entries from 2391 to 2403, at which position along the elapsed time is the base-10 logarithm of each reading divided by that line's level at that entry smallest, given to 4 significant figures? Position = 2402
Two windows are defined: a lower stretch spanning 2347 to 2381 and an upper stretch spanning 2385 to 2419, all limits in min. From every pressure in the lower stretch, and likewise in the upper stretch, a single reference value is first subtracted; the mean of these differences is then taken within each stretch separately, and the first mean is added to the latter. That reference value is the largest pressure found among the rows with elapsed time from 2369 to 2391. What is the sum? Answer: -32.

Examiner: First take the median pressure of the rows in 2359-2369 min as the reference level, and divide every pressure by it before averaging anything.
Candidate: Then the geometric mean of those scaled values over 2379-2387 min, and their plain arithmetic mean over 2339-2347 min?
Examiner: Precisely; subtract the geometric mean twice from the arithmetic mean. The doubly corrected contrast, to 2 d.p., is -0.97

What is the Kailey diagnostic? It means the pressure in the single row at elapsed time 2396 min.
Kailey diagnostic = 167.7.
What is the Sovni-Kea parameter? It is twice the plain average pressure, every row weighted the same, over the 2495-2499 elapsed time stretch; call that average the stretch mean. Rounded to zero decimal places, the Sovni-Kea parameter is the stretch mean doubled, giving 306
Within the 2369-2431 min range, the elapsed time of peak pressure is 2390 min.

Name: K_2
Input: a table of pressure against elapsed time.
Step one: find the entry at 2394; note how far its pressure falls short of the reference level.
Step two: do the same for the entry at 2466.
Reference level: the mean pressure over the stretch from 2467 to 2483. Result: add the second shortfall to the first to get -21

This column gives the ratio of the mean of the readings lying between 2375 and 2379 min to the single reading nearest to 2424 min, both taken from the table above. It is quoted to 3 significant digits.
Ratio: 1.08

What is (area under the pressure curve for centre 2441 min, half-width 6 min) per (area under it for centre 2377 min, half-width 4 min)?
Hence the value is 1.8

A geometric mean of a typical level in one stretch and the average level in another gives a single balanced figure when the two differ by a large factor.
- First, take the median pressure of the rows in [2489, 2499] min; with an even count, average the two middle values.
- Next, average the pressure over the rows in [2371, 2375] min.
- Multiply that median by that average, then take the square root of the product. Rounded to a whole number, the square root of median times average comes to 157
